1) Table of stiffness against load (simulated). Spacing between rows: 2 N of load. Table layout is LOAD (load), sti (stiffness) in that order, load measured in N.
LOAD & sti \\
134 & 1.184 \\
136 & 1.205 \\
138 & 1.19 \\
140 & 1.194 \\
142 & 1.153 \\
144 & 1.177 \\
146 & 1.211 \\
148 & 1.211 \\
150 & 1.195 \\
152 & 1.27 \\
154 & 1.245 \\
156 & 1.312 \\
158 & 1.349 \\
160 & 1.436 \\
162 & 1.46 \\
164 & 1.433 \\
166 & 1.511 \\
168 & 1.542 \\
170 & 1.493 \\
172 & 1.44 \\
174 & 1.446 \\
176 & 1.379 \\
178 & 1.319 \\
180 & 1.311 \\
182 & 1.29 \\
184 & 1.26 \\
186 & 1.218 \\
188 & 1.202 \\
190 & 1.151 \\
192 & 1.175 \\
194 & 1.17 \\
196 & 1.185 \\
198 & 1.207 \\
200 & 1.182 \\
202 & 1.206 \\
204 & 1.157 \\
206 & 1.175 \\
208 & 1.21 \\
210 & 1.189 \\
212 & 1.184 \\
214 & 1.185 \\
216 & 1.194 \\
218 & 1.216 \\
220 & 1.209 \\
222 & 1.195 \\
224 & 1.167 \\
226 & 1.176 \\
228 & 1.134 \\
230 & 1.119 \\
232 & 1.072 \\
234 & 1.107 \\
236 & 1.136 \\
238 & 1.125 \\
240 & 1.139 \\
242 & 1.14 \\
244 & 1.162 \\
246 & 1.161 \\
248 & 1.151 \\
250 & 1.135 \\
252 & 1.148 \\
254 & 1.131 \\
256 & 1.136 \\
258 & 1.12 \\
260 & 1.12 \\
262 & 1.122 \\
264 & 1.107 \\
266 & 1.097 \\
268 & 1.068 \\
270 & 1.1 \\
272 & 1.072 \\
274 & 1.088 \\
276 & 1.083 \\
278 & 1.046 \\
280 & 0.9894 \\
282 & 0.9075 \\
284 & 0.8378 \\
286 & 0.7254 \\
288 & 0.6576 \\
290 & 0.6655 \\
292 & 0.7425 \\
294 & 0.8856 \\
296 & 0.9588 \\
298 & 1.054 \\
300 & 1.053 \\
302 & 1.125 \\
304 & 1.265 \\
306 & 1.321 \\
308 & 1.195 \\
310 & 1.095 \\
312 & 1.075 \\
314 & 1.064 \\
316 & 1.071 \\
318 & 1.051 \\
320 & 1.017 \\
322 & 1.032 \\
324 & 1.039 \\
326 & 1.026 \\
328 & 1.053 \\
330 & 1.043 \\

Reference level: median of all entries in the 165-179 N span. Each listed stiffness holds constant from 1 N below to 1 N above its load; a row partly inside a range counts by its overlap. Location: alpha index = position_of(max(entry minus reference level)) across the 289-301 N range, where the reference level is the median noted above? 298 N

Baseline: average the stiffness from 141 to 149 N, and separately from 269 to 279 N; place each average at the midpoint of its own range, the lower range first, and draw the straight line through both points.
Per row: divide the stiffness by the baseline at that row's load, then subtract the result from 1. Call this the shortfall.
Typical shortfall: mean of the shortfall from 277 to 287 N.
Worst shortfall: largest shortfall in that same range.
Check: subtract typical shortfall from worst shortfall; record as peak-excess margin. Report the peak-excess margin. 0.16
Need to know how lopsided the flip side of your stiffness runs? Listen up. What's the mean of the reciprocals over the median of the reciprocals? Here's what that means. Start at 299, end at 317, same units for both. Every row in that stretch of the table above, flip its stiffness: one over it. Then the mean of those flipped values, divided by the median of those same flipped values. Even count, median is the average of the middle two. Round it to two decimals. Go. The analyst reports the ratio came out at 0.97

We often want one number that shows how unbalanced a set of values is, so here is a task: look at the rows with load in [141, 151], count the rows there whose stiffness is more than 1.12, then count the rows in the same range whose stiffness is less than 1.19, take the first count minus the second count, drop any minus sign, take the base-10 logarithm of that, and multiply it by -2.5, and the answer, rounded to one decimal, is -1.2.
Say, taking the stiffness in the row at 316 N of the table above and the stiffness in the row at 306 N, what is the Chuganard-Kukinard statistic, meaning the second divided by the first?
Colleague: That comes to 1.23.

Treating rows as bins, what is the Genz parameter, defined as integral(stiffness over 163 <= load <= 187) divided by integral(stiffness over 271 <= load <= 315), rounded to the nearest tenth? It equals 0.8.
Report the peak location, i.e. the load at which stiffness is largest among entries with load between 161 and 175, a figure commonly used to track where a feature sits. 168 N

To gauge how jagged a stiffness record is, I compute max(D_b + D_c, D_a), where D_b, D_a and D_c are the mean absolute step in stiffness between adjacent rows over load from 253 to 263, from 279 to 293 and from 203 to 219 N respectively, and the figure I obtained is 0.069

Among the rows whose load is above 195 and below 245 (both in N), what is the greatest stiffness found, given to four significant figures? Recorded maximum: 1.216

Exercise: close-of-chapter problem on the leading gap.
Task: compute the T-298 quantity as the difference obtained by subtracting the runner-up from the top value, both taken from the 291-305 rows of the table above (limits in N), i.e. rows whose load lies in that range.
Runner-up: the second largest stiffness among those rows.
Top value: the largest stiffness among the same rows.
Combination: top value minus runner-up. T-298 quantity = 0.140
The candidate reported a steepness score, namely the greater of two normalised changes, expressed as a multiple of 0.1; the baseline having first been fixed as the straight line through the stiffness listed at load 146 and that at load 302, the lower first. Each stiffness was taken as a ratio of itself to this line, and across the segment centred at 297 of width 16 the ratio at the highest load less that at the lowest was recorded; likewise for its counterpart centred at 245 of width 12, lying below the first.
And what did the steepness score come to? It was 5.4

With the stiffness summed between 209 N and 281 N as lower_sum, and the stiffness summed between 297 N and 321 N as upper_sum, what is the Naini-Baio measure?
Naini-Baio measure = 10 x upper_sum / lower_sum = 3.3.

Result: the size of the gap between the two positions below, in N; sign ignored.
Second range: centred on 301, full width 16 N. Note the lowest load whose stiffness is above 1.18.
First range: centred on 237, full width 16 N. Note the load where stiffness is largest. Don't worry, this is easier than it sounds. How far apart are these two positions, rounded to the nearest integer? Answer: 60 N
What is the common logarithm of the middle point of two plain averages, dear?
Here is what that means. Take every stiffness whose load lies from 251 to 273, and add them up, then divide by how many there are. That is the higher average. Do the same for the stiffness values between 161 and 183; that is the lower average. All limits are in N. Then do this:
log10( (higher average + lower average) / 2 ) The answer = 0.10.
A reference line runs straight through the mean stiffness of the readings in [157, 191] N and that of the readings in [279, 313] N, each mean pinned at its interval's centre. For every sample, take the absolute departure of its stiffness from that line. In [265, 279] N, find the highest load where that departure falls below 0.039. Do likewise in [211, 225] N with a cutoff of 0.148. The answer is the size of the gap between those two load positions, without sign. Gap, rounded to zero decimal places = 54 N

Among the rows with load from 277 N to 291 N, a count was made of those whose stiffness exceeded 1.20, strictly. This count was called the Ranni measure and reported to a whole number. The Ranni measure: 0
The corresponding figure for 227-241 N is 0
